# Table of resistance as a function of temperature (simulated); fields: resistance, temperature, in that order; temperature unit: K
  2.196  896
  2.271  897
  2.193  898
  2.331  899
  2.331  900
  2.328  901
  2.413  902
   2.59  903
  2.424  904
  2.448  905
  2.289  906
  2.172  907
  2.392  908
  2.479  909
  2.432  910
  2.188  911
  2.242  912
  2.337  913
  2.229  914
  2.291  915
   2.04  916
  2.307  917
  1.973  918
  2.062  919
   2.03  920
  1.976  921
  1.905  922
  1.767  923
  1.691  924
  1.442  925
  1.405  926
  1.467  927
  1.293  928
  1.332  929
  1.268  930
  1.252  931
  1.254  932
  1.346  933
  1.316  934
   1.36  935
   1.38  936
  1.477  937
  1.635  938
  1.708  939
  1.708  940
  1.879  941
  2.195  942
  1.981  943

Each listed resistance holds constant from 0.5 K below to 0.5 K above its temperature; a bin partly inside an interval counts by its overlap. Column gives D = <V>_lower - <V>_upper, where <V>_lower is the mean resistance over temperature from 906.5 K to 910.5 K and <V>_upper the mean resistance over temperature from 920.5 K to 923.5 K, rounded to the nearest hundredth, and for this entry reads 0.49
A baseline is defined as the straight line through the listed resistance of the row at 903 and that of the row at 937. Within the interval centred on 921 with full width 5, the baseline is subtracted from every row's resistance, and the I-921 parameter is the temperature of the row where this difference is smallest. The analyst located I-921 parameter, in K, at 923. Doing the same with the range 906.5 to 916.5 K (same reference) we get 907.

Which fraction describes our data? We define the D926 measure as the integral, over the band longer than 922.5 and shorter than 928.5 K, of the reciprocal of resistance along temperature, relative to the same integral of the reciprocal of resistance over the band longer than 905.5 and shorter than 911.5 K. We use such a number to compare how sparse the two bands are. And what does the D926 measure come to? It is 1.55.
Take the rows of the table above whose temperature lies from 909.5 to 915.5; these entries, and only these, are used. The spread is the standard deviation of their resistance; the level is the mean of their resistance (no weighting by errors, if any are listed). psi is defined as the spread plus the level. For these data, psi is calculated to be 2.37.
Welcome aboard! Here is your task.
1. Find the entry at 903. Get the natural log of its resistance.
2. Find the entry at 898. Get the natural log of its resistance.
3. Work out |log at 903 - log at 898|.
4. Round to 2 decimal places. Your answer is 0.17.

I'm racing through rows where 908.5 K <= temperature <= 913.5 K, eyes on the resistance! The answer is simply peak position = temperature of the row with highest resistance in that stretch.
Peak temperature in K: 909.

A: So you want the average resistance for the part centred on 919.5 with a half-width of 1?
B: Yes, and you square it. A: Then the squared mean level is 4.2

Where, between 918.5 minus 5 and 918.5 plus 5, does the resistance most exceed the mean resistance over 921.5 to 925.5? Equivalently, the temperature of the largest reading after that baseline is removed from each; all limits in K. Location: 917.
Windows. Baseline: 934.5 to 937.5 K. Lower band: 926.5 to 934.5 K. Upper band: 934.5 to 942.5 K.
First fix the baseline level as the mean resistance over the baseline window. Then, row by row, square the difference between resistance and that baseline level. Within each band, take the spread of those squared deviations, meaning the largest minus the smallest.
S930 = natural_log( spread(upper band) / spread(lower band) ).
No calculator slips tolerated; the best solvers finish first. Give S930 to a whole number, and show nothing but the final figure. 3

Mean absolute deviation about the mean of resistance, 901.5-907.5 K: 0.11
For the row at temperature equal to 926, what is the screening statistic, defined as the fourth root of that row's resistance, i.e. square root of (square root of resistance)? 1.09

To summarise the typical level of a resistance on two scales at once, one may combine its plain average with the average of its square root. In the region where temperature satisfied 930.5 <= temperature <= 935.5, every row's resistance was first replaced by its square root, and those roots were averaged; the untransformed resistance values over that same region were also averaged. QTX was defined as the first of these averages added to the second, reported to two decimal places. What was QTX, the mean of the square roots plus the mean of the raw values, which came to 2.45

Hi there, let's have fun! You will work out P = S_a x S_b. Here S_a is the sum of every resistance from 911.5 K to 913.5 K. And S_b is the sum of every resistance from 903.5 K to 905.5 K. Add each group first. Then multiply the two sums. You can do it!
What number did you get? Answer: 22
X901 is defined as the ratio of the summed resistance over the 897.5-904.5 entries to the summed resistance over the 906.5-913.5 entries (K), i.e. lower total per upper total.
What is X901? 1.0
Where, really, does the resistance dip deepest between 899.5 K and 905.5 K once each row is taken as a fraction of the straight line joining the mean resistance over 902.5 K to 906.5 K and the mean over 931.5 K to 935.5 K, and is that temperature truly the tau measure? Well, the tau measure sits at 900 K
